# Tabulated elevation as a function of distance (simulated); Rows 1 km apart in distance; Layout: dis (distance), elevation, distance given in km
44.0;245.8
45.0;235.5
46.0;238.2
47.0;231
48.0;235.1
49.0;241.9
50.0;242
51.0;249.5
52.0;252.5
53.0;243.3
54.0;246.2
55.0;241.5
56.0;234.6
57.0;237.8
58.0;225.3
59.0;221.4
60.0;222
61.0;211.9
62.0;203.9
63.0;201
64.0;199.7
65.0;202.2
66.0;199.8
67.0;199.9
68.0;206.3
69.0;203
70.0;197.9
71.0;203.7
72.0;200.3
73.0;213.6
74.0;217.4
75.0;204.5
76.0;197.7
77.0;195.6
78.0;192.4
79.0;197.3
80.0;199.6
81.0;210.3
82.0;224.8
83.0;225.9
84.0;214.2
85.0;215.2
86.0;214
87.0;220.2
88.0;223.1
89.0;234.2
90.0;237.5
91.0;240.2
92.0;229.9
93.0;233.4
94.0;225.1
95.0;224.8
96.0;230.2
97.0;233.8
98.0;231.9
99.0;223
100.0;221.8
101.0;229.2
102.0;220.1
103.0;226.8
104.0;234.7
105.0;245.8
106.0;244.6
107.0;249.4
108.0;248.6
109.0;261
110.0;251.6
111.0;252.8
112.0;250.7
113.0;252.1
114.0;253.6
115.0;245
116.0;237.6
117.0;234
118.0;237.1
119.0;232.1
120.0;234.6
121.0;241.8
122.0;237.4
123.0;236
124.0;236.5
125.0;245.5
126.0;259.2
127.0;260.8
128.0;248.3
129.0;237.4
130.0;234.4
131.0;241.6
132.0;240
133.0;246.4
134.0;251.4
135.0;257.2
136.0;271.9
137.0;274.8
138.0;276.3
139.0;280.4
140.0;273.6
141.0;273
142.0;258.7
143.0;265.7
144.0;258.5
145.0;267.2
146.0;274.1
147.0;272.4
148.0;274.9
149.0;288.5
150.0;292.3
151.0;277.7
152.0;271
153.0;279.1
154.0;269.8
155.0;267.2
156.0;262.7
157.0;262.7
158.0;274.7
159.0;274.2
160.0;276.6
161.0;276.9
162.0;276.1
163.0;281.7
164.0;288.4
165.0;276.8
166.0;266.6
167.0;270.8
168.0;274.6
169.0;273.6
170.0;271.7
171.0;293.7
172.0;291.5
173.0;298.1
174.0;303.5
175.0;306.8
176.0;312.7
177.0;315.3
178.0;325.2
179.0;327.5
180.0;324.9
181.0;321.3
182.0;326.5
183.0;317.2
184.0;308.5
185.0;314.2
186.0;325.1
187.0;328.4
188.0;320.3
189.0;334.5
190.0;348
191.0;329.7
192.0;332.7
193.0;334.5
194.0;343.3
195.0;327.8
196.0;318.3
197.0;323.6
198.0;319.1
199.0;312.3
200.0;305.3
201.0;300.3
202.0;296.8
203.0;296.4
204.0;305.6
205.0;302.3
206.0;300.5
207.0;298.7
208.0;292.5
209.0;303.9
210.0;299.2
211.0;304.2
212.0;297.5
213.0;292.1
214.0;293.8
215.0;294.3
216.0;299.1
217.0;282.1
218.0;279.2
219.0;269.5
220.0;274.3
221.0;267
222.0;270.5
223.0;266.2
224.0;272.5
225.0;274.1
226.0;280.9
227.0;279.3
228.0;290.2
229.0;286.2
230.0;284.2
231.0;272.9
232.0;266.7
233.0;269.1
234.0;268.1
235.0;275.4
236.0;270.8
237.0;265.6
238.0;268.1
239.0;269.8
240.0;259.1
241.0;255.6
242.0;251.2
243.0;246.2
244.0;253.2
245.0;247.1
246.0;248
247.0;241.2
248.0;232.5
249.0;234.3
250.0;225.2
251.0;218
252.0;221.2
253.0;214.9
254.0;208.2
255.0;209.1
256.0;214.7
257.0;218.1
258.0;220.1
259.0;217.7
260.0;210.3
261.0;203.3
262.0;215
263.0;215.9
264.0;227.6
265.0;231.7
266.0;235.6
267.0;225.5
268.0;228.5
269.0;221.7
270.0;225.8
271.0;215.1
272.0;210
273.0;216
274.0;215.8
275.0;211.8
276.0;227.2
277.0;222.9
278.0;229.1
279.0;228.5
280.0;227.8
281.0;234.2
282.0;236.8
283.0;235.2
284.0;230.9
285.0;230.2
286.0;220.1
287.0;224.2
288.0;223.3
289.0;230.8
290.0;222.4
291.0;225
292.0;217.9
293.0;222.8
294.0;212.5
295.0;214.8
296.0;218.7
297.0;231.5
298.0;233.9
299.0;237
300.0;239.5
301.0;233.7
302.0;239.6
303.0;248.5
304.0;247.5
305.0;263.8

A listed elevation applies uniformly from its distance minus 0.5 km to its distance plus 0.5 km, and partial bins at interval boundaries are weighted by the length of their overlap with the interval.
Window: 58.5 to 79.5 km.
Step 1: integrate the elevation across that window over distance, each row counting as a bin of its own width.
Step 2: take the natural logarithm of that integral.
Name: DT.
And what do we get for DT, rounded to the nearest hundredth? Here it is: 8.36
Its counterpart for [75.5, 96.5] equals 8.43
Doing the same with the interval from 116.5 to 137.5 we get 8.55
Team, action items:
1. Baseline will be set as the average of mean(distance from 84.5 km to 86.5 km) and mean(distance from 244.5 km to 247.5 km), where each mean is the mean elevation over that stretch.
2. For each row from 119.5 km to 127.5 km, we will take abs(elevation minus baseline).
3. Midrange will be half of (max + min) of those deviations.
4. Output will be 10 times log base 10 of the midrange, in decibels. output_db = 12.5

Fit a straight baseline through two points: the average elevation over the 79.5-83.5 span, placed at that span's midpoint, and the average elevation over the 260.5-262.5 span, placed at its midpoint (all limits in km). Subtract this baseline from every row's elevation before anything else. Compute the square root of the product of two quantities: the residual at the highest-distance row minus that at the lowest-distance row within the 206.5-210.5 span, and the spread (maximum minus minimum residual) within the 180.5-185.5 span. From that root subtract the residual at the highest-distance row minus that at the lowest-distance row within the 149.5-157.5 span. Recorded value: 33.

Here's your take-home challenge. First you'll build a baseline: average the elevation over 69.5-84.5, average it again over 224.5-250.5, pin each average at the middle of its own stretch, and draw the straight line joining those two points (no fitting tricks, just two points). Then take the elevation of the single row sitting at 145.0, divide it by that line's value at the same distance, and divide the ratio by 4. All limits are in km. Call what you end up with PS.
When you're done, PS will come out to 0.29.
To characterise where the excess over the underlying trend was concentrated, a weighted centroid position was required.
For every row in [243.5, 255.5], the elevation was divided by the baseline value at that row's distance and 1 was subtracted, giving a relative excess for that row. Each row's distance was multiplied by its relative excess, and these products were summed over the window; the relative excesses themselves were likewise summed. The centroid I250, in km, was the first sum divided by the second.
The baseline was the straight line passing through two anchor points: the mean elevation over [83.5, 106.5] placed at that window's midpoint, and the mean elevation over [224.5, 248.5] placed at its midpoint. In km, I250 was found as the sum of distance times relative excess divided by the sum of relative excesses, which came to 250.9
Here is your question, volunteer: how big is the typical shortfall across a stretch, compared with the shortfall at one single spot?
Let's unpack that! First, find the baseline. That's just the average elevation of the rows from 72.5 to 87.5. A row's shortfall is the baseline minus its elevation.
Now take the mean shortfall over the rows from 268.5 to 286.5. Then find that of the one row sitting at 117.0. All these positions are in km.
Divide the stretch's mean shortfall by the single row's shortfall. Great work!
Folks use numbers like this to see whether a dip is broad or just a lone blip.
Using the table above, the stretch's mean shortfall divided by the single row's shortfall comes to 0.6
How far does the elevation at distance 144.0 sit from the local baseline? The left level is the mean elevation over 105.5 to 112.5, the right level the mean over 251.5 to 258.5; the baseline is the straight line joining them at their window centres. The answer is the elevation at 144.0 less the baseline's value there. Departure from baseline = 16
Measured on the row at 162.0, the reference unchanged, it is 38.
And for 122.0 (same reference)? -11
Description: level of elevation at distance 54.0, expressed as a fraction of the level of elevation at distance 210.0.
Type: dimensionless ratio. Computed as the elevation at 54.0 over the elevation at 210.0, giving 0.82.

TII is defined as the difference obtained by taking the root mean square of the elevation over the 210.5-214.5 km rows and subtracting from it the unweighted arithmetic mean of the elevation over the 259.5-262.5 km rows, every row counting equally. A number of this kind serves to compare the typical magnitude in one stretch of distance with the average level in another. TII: 87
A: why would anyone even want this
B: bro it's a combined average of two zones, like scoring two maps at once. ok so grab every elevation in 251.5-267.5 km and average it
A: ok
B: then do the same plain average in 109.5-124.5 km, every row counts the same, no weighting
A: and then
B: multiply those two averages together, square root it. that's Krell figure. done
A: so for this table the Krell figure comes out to 230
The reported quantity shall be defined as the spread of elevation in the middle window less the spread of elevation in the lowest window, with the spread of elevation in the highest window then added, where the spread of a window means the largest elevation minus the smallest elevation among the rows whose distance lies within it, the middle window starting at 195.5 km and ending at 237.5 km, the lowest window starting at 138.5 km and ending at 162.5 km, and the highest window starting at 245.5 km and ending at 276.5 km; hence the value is 69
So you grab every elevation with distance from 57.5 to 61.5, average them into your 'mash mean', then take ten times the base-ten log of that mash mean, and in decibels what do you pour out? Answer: 23.43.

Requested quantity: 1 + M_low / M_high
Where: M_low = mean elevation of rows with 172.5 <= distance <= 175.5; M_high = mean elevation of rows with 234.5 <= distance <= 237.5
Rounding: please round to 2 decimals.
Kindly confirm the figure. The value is 2.12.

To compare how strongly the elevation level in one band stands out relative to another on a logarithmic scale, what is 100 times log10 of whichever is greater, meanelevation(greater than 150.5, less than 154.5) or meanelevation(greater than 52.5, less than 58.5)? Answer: 244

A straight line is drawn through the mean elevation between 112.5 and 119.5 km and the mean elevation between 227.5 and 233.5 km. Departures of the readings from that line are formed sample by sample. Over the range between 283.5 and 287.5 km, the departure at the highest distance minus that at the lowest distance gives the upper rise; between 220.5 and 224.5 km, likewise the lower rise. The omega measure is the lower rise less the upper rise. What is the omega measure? 12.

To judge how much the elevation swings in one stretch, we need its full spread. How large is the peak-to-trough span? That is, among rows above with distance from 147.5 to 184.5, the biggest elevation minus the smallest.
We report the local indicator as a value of 65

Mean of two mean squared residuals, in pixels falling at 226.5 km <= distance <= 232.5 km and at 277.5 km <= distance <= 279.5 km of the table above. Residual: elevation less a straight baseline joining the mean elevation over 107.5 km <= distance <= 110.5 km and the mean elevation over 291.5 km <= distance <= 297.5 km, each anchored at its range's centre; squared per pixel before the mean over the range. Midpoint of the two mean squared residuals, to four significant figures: 1216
